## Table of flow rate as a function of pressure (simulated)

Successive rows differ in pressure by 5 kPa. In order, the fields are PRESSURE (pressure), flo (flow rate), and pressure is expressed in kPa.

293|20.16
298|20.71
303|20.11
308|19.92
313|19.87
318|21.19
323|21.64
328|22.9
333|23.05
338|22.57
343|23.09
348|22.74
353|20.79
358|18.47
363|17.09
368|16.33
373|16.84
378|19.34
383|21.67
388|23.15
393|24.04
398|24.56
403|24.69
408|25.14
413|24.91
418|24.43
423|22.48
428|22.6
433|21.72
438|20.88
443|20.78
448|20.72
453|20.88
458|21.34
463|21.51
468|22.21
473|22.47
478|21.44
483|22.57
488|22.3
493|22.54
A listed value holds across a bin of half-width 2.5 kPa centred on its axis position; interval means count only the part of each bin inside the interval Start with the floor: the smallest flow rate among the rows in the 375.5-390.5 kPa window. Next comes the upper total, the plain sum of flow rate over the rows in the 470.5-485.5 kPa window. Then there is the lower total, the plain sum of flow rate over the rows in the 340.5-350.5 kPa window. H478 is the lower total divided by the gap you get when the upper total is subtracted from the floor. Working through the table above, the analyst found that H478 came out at -1.0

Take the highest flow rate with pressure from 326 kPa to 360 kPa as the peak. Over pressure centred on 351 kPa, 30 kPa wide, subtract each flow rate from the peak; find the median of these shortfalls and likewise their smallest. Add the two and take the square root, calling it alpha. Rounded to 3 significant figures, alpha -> 1.19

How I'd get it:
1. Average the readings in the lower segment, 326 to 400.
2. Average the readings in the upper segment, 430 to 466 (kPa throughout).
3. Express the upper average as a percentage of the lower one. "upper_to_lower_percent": 100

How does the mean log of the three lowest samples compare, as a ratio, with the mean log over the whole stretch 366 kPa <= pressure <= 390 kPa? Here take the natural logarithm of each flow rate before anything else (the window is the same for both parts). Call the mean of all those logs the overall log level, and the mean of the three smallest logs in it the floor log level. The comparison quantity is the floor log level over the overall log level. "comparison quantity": 0.966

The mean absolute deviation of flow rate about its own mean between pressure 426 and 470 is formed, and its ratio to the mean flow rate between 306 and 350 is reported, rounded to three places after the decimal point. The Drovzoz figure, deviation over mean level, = 0.025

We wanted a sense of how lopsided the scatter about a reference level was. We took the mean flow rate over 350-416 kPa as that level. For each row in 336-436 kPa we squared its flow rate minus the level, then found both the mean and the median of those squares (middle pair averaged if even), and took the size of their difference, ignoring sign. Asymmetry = 2.1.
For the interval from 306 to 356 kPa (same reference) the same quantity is 0.3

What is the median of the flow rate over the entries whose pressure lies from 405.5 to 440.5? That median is 22.6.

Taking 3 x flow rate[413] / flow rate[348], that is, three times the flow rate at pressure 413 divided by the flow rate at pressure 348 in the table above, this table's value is 3.29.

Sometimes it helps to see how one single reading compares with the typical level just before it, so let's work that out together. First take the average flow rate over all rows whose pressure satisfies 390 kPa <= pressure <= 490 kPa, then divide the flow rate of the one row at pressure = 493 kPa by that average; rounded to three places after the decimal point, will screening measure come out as 0.998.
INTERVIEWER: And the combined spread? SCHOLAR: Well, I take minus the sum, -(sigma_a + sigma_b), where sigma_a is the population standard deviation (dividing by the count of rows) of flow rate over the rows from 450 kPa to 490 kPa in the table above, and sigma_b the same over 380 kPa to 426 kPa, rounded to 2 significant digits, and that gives -1.7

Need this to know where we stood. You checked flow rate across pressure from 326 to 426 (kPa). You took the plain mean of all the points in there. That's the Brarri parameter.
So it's 21.9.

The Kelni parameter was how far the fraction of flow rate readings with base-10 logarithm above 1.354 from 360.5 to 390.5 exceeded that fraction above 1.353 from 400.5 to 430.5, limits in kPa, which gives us -0.67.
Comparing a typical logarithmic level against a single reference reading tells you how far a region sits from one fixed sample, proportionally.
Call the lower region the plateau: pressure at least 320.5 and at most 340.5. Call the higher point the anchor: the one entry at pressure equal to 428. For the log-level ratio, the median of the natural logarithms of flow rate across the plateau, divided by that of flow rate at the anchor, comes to 1.00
